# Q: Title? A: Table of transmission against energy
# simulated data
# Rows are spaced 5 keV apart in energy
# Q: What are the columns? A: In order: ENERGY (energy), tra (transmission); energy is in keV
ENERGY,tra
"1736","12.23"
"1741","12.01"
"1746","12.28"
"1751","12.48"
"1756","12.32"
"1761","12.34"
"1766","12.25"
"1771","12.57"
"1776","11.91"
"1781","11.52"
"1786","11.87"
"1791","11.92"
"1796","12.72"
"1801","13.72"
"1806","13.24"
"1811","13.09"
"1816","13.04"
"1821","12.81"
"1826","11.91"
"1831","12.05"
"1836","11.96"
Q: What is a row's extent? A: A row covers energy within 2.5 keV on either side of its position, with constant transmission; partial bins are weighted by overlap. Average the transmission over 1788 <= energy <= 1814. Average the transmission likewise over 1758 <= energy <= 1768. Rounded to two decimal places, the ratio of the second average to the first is 0.95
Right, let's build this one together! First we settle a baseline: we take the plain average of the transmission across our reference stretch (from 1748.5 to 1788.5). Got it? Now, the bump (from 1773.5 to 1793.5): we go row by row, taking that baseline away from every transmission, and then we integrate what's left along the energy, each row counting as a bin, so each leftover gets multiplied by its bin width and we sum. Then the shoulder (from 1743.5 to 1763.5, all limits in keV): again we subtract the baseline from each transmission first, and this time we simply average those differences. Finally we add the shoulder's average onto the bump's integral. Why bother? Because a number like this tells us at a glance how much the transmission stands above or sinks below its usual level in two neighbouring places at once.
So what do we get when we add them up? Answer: -7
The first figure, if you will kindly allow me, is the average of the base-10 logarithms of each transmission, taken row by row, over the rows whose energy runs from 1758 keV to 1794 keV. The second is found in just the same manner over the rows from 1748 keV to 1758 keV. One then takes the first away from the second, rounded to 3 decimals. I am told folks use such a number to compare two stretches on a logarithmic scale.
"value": 0.012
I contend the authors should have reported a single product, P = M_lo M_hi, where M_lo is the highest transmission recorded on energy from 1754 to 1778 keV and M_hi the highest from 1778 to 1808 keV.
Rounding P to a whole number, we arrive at 172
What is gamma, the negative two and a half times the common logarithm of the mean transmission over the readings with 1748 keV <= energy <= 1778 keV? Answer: -2.73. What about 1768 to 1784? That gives -2.70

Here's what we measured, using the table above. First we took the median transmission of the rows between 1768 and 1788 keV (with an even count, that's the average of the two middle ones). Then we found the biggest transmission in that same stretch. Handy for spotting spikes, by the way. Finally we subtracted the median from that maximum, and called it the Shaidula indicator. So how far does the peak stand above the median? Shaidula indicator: 0.68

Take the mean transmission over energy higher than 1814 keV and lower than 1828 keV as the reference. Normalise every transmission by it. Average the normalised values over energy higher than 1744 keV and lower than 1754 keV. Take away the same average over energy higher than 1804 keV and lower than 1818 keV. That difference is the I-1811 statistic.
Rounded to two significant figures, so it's -0.059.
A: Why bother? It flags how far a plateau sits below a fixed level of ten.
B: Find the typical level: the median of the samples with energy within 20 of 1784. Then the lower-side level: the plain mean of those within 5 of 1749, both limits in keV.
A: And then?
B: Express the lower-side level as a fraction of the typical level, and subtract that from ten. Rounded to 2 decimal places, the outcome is 8.98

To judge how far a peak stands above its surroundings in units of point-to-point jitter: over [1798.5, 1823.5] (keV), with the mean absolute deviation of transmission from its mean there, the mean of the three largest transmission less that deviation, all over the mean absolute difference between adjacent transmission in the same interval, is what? 58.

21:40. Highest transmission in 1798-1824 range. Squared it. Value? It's 188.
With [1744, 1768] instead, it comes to 156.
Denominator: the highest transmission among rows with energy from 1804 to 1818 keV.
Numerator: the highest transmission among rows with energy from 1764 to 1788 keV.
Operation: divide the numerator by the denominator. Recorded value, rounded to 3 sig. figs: 0.949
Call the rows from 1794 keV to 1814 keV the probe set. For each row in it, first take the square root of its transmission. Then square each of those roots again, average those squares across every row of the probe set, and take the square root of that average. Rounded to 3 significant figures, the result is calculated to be 3.63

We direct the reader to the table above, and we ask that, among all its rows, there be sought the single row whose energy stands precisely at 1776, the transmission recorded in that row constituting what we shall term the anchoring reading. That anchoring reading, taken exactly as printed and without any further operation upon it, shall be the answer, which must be 11.91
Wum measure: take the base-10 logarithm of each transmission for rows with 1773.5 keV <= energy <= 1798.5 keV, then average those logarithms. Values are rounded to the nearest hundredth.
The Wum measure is 1.08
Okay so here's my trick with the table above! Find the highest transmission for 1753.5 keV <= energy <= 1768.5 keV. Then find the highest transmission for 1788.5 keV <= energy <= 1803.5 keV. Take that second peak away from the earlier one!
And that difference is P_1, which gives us -1.4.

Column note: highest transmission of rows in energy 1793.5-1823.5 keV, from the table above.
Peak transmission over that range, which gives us 13.72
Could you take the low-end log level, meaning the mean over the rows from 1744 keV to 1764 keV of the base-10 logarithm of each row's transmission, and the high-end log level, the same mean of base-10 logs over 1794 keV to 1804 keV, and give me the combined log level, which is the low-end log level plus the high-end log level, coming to 2.21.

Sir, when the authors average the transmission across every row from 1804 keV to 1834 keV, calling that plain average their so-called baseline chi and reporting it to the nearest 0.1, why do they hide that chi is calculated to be 12.7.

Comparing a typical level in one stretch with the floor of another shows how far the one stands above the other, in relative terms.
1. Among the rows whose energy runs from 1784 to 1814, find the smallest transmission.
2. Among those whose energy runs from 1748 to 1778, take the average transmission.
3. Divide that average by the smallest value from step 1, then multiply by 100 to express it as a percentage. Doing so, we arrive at 104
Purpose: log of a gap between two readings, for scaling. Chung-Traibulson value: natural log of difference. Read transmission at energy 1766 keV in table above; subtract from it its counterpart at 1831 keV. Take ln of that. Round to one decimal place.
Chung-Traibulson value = -1.6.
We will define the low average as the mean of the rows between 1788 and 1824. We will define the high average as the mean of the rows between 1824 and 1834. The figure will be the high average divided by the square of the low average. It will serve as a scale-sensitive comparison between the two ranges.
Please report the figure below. 0.072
